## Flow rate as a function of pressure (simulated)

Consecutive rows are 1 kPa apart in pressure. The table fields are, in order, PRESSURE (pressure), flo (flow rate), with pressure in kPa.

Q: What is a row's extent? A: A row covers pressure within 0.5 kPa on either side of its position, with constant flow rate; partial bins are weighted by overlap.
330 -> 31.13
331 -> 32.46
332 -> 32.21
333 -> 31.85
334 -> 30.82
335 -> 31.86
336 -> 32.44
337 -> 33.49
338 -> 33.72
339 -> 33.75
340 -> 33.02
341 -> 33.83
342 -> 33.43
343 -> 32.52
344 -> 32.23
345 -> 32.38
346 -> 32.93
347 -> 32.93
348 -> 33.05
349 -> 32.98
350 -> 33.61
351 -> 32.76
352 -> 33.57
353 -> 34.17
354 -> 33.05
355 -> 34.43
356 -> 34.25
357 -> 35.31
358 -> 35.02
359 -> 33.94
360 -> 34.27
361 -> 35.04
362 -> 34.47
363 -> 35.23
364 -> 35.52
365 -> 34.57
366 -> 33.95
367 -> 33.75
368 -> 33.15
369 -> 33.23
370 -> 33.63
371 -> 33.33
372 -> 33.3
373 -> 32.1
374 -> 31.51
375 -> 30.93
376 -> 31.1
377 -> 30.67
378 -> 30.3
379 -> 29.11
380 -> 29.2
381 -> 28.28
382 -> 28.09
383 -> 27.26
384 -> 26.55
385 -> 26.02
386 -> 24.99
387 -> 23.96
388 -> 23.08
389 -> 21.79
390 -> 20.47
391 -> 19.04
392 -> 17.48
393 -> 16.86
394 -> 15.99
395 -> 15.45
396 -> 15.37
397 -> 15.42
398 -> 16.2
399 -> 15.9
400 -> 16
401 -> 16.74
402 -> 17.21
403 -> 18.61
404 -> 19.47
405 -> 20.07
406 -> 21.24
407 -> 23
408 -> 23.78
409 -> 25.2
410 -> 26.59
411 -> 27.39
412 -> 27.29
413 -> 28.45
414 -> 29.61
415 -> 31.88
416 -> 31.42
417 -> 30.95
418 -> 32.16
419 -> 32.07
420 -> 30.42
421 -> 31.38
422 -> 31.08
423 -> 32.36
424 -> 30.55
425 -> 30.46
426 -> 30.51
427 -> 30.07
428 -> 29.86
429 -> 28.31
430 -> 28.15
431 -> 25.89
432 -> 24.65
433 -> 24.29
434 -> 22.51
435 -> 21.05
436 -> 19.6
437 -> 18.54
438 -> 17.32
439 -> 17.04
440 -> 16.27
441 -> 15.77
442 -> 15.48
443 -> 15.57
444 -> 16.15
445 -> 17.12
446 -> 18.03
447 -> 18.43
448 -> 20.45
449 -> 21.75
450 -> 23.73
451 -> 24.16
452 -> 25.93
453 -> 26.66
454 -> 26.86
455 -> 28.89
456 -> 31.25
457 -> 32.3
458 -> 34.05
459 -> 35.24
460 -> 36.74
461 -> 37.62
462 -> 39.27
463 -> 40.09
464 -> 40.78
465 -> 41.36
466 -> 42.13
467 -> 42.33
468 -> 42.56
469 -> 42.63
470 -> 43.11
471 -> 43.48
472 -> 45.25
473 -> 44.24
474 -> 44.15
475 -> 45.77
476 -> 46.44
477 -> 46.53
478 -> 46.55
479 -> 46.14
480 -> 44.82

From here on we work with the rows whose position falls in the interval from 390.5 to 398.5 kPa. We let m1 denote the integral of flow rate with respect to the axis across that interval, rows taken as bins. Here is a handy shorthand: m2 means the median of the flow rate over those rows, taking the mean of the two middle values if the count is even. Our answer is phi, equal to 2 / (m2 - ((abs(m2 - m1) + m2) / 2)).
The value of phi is -0.040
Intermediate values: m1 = 132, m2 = 16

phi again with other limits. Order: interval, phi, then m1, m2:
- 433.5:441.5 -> -0.036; 148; 18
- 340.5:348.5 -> -0.020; 263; 33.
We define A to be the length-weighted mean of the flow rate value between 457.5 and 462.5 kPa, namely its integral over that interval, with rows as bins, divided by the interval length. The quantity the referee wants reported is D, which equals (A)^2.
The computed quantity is 1338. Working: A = 37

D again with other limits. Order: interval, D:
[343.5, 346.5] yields 1057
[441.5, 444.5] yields 248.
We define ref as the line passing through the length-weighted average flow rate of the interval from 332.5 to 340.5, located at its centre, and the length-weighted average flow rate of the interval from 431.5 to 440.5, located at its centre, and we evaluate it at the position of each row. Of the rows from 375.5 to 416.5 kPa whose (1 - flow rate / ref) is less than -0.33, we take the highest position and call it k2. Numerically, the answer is 416 kPa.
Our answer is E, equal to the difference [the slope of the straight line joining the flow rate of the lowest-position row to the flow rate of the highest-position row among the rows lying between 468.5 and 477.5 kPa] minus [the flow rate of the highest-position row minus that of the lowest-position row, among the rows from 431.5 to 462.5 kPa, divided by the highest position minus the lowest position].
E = 0.0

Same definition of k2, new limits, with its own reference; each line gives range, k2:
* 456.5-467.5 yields 467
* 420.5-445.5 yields 430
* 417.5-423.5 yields 423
